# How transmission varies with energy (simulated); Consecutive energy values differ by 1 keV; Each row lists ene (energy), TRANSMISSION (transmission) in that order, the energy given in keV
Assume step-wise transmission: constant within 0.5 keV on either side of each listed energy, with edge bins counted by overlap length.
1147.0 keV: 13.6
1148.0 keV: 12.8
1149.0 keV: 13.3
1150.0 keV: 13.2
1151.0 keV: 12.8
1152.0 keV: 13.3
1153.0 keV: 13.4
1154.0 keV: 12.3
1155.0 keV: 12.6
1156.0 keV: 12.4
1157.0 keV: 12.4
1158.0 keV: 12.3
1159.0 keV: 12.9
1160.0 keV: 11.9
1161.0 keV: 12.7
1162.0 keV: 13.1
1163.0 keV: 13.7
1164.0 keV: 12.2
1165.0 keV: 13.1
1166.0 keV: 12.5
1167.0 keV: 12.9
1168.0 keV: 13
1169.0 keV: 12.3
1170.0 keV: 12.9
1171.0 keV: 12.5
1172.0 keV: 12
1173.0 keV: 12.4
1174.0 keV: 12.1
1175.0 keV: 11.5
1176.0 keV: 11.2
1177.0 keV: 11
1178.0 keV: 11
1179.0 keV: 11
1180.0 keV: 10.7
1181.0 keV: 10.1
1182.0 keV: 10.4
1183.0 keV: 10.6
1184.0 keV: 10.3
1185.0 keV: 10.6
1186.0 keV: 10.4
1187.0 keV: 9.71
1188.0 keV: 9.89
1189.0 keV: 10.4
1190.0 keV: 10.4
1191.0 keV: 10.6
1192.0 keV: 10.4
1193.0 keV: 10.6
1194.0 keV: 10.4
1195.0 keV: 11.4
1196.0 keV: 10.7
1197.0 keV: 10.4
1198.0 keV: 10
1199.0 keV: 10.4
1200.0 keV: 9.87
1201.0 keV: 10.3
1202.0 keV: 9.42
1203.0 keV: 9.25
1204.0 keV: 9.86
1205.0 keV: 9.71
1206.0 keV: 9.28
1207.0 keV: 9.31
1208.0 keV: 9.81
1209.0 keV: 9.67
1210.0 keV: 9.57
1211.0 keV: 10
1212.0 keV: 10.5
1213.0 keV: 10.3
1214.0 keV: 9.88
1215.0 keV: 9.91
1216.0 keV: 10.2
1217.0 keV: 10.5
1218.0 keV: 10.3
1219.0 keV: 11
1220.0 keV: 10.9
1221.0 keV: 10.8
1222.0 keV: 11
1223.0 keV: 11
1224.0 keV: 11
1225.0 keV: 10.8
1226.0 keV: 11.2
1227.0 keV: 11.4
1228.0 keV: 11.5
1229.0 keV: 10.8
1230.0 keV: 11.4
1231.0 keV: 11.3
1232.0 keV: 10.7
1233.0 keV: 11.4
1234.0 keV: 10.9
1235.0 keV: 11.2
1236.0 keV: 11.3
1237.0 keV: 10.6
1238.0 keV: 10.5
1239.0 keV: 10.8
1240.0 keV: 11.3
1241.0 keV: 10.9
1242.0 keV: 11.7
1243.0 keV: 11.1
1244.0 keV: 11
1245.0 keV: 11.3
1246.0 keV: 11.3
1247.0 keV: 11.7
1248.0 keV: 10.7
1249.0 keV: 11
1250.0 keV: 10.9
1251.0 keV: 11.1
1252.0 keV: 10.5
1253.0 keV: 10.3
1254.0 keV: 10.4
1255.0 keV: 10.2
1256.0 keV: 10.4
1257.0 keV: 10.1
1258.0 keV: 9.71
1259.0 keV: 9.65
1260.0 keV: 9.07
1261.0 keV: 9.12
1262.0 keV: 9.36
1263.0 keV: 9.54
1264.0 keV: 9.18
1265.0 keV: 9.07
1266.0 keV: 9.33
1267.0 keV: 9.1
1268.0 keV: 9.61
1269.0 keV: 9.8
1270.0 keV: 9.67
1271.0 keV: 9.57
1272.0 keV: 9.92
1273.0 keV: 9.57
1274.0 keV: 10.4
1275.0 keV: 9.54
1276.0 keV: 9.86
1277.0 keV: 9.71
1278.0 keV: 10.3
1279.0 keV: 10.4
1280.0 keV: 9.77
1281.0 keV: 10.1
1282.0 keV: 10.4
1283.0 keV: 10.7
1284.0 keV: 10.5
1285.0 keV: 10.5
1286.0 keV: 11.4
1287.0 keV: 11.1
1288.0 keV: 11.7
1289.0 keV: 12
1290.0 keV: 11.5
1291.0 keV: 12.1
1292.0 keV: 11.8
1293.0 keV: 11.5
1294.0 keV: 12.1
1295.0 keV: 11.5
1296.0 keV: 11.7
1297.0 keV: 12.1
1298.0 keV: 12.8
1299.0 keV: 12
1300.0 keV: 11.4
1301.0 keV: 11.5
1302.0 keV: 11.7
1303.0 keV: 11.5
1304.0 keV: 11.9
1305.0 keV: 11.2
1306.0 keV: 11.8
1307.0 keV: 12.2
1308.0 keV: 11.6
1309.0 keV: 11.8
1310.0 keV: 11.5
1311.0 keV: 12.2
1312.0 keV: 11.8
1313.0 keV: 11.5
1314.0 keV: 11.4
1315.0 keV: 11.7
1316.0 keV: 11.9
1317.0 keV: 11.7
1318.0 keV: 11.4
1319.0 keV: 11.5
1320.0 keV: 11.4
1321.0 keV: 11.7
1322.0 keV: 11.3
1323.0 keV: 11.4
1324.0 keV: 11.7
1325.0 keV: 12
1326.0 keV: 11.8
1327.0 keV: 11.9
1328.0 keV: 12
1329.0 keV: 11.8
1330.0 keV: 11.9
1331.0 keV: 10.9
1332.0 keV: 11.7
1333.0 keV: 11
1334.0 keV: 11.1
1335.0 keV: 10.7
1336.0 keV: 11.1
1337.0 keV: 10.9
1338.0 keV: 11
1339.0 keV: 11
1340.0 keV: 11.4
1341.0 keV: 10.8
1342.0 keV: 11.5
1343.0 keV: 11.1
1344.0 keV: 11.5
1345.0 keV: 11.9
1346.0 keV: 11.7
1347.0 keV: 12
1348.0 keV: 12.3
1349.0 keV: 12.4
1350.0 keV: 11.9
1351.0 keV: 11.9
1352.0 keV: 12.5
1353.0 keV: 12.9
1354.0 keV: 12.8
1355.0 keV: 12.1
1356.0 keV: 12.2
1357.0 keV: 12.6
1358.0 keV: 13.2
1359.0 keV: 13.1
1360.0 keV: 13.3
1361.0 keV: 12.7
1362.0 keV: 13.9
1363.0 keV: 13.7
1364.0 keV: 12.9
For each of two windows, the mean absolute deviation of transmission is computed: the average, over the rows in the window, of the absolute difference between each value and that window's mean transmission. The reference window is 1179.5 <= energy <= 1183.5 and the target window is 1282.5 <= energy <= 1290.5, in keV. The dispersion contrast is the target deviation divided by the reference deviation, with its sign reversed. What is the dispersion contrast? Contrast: -2.4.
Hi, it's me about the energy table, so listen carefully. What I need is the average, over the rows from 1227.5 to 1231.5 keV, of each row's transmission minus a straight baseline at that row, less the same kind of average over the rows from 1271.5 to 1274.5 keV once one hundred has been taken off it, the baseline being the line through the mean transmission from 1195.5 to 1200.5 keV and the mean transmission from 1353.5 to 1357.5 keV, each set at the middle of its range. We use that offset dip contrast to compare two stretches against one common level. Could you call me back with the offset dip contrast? 102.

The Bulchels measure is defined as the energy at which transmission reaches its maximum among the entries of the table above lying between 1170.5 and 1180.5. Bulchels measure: 1171.0 keV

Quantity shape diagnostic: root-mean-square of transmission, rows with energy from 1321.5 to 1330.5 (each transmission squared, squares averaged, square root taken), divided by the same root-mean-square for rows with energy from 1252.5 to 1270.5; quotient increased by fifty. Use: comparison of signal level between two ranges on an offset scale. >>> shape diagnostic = 51.2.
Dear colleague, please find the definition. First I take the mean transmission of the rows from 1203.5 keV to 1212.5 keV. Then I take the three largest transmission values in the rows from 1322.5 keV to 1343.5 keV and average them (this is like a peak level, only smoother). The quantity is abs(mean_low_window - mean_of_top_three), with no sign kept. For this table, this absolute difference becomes 2.2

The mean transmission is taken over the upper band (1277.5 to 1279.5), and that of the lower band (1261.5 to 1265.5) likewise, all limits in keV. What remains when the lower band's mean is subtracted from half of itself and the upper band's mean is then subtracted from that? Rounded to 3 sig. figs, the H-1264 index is -15.0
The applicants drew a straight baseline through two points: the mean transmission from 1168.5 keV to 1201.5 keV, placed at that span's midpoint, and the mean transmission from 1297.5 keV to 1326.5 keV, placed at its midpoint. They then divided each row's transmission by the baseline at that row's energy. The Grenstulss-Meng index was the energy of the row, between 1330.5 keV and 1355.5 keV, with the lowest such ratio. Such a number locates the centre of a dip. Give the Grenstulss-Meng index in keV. 1335.0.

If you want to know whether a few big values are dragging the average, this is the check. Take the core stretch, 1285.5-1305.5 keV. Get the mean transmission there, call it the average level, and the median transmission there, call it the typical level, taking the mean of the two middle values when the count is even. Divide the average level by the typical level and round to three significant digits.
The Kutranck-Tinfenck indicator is 1.00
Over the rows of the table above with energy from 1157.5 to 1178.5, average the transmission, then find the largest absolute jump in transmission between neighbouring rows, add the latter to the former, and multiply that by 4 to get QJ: 55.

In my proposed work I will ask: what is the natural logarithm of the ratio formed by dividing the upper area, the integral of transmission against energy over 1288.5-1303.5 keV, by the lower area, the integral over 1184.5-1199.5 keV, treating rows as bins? 0.13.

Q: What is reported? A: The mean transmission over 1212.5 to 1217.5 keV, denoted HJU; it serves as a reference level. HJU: 10.2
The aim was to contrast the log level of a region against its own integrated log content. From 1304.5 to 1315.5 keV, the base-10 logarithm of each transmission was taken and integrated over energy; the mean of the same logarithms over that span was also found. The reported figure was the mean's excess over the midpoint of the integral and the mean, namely -5.34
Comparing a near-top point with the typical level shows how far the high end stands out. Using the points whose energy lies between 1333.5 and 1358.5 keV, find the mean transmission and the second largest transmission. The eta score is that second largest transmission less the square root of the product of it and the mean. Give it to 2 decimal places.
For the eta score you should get 0.57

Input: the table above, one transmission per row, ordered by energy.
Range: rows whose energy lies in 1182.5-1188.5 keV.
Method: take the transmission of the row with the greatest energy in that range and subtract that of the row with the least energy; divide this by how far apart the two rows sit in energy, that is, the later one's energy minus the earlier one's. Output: -0.14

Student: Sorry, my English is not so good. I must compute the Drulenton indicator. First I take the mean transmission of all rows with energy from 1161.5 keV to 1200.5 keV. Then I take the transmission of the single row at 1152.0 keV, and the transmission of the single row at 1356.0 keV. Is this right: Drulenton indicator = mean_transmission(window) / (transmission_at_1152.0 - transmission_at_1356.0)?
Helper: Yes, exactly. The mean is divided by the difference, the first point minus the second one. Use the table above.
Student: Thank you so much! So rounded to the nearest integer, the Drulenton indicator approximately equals 10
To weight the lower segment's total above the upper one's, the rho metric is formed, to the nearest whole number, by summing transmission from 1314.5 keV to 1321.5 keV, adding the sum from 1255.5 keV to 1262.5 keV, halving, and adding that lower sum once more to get 142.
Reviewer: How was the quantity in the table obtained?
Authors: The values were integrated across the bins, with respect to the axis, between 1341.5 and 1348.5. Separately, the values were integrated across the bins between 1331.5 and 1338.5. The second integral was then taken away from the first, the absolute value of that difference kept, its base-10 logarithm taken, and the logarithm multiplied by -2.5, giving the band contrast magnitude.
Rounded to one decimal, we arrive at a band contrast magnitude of -1.6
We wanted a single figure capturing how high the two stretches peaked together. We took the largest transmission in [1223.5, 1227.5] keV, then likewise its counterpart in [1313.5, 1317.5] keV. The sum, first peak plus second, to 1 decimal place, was 23.3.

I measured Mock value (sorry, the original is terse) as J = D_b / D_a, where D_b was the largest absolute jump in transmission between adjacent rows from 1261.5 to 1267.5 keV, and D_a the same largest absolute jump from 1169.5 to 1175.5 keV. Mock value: 0.6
